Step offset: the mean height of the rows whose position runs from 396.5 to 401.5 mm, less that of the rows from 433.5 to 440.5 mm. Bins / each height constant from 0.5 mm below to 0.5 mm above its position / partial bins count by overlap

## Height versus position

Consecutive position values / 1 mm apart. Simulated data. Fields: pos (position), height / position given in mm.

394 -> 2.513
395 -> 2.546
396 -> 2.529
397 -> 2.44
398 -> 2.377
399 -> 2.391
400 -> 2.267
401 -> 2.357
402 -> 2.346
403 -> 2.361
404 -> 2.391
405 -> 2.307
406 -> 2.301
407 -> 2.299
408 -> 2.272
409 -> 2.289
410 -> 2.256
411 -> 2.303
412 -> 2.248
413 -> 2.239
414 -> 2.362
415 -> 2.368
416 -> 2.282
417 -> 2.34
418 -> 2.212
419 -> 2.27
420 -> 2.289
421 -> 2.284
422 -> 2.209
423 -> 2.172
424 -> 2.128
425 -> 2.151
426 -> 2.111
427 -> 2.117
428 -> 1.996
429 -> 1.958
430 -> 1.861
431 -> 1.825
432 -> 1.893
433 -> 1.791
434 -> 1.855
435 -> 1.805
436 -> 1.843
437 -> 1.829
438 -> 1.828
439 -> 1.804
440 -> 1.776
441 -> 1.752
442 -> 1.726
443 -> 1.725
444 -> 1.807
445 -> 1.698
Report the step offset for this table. 0.55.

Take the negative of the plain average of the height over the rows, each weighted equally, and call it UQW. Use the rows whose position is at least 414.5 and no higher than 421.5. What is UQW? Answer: -2.29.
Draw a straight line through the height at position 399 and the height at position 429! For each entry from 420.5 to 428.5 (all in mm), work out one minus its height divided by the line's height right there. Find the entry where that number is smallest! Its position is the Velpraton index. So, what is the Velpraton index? 421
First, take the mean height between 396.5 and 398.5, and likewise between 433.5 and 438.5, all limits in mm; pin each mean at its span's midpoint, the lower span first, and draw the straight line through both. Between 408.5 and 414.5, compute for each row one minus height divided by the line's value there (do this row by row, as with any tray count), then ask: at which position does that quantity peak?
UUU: 410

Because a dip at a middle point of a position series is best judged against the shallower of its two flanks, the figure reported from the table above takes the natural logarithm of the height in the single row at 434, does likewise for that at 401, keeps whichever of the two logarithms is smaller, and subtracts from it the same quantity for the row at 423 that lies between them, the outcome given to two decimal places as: -0.16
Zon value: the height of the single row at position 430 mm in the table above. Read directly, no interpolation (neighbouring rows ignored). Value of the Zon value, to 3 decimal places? 1.861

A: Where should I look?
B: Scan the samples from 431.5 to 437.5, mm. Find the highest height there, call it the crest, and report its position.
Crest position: 432 mm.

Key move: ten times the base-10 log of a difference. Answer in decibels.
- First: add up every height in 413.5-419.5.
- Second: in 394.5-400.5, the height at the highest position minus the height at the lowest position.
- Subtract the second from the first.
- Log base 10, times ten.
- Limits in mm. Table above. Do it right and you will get 11.5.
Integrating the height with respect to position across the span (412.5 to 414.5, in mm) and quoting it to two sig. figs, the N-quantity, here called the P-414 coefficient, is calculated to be 4.6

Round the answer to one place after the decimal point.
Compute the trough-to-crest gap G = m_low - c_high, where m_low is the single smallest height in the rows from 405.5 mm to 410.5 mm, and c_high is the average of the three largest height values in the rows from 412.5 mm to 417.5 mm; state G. -0.1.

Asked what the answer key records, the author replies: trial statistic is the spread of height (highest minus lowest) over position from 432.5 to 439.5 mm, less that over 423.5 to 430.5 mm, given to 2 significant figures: -0.23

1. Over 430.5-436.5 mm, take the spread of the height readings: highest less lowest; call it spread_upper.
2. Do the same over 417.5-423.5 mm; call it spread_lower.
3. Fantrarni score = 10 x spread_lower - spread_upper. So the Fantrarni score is 1.07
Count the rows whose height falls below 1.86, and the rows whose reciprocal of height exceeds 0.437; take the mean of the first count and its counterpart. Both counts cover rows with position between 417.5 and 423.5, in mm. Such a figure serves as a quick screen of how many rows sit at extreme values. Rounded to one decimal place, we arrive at 2.5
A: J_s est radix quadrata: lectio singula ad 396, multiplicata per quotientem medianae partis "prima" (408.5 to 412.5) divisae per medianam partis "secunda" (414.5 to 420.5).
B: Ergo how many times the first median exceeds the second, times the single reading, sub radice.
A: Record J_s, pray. 1.59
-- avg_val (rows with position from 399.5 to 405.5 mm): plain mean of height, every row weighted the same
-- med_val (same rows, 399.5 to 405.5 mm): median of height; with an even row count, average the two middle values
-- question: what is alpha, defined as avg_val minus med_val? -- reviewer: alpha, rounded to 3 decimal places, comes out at -0.013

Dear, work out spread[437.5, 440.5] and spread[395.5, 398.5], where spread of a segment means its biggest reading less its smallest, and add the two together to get 0.20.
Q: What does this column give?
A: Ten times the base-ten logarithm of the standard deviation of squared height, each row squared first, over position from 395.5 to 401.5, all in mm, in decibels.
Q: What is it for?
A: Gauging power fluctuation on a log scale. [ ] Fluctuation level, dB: -4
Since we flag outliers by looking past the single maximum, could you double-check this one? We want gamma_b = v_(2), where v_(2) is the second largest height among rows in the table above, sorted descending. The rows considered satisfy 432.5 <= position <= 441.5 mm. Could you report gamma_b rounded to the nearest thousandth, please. 1.843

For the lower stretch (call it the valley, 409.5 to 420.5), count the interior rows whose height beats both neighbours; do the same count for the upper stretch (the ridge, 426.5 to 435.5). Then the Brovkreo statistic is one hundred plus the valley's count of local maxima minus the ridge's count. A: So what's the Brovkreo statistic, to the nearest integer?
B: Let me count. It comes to 101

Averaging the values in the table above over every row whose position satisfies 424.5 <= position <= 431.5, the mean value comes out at 2.00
